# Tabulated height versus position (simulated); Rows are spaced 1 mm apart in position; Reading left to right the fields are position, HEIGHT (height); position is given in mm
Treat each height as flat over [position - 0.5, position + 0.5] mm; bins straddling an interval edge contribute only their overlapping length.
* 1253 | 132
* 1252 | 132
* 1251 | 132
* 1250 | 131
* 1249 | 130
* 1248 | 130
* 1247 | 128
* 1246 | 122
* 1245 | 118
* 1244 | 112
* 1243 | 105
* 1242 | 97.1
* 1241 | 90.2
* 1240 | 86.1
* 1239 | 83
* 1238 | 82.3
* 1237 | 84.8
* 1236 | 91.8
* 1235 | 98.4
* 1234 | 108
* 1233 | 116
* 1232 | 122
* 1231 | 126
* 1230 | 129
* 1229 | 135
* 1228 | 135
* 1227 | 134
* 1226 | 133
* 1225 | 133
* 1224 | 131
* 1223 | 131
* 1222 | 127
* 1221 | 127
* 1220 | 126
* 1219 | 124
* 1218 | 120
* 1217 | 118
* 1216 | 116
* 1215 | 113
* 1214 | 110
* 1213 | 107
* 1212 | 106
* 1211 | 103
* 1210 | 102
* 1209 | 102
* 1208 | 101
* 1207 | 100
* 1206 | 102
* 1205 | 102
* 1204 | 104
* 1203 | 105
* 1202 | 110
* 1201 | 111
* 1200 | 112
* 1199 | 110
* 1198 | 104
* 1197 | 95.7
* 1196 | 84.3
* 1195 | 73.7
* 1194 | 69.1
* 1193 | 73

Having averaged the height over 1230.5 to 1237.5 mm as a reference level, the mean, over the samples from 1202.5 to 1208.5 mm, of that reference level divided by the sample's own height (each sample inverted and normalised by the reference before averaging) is 1.04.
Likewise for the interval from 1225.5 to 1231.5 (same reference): 0.81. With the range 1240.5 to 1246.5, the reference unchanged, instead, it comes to 1.01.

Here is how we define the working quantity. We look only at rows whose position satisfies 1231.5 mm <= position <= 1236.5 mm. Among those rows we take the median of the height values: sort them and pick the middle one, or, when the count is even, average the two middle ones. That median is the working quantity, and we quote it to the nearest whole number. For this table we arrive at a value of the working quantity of 108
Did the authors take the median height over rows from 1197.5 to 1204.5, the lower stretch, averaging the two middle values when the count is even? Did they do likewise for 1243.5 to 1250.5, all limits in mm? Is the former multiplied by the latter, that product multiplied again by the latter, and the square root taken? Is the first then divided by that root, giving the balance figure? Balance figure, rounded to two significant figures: 0.082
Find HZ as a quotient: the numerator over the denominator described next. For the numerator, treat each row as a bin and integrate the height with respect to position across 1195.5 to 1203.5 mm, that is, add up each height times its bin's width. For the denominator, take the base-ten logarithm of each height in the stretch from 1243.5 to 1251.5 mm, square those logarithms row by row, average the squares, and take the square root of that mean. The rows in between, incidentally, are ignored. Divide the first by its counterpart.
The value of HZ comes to 397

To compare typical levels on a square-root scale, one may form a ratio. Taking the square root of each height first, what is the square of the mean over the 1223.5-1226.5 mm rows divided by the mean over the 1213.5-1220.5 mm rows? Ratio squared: 1.1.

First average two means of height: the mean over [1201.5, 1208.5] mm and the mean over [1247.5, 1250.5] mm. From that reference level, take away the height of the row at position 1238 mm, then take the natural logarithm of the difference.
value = 3.5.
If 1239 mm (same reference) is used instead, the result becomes 3.5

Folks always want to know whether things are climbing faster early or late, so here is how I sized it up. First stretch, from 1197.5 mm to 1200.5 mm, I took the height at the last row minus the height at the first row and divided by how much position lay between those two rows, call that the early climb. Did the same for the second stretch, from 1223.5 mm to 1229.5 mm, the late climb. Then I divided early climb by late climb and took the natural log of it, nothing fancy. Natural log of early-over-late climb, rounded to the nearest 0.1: 1.6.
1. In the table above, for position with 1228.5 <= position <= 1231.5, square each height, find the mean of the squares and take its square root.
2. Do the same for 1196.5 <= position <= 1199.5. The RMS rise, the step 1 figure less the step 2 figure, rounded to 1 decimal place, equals 26.7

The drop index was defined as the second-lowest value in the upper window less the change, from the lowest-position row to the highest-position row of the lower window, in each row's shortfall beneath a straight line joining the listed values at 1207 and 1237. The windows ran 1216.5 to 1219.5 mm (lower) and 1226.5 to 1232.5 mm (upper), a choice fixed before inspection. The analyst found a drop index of 133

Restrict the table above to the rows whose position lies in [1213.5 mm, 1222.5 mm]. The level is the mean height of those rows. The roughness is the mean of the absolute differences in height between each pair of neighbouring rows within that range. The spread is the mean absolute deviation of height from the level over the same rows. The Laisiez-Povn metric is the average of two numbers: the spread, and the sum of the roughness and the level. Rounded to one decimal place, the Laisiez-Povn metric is 63.7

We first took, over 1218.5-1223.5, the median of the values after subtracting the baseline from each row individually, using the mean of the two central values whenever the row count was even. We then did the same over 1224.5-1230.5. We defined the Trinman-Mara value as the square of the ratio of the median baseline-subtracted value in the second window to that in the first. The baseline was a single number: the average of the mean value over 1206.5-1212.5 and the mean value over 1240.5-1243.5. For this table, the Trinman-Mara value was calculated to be 1.54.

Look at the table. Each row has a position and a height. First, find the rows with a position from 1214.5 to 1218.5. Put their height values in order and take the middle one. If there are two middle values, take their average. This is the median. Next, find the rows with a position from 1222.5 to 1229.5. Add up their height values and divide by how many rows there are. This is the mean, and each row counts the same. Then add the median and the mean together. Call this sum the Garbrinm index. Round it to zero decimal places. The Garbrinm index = 250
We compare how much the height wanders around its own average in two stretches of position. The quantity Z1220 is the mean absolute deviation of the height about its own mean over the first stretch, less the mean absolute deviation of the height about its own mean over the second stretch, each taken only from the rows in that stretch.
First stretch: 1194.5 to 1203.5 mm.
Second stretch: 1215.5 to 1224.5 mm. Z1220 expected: 6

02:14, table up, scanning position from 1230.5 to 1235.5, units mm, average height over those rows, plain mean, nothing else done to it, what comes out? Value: 114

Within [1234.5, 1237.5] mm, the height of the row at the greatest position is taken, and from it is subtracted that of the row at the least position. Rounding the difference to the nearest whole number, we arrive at -14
